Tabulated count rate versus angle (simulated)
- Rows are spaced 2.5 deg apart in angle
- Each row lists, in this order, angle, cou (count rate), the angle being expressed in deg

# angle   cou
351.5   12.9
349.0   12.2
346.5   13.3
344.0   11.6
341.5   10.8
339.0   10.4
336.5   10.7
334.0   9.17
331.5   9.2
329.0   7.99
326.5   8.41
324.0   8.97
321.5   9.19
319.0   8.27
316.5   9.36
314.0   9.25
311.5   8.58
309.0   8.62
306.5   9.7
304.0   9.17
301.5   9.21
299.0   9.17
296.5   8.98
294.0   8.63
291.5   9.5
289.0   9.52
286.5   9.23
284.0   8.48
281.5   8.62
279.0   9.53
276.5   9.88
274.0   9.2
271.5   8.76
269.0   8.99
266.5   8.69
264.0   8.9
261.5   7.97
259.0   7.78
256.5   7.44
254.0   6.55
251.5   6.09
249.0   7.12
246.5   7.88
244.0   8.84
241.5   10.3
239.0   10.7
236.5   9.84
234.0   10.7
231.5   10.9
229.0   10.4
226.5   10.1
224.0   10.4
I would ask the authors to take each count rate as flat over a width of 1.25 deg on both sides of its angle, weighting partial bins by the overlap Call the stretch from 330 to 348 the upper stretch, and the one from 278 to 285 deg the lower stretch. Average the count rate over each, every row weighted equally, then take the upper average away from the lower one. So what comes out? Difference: -1.9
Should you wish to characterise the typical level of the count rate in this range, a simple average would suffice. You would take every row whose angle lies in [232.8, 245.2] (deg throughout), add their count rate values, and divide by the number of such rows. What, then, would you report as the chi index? 10.1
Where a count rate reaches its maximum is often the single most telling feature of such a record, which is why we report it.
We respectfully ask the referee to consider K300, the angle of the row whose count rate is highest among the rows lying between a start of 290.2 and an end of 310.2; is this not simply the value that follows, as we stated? 306.5 deg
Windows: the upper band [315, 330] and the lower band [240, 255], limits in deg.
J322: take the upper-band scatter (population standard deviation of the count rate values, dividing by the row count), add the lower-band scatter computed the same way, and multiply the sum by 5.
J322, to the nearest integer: 10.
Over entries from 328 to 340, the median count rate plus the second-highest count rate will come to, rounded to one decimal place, 19.6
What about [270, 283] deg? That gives 18.7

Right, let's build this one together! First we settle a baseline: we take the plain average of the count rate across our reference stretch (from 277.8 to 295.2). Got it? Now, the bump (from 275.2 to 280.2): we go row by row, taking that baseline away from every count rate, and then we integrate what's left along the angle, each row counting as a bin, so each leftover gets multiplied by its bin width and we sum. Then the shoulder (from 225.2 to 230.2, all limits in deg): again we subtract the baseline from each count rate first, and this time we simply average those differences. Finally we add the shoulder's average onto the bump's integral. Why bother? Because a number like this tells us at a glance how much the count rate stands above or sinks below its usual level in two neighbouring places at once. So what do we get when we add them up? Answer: 4.3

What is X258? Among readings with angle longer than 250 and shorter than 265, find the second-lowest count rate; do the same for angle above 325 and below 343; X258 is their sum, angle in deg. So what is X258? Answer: 15.0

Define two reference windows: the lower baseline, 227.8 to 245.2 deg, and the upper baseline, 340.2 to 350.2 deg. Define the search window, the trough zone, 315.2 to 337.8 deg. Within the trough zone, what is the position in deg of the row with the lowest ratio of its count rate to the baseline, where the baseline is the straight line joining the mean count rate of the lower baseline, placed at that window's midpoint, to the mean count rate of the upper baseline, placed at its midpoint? 329.0 deg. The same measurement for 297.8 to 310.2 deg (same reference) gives 309.0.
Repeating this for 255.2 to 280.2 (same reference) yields 256.5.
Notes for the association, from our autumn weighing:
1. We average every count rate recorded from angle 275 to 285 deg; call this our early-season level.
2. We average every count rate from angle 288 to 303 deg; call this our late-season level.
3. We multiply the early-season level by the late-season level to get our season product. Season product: 84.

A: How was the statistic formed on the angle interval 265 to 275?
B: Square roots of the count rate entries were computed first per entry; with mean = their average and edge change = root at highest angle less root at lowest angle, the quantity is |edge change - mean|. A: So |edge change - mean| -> 2.90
